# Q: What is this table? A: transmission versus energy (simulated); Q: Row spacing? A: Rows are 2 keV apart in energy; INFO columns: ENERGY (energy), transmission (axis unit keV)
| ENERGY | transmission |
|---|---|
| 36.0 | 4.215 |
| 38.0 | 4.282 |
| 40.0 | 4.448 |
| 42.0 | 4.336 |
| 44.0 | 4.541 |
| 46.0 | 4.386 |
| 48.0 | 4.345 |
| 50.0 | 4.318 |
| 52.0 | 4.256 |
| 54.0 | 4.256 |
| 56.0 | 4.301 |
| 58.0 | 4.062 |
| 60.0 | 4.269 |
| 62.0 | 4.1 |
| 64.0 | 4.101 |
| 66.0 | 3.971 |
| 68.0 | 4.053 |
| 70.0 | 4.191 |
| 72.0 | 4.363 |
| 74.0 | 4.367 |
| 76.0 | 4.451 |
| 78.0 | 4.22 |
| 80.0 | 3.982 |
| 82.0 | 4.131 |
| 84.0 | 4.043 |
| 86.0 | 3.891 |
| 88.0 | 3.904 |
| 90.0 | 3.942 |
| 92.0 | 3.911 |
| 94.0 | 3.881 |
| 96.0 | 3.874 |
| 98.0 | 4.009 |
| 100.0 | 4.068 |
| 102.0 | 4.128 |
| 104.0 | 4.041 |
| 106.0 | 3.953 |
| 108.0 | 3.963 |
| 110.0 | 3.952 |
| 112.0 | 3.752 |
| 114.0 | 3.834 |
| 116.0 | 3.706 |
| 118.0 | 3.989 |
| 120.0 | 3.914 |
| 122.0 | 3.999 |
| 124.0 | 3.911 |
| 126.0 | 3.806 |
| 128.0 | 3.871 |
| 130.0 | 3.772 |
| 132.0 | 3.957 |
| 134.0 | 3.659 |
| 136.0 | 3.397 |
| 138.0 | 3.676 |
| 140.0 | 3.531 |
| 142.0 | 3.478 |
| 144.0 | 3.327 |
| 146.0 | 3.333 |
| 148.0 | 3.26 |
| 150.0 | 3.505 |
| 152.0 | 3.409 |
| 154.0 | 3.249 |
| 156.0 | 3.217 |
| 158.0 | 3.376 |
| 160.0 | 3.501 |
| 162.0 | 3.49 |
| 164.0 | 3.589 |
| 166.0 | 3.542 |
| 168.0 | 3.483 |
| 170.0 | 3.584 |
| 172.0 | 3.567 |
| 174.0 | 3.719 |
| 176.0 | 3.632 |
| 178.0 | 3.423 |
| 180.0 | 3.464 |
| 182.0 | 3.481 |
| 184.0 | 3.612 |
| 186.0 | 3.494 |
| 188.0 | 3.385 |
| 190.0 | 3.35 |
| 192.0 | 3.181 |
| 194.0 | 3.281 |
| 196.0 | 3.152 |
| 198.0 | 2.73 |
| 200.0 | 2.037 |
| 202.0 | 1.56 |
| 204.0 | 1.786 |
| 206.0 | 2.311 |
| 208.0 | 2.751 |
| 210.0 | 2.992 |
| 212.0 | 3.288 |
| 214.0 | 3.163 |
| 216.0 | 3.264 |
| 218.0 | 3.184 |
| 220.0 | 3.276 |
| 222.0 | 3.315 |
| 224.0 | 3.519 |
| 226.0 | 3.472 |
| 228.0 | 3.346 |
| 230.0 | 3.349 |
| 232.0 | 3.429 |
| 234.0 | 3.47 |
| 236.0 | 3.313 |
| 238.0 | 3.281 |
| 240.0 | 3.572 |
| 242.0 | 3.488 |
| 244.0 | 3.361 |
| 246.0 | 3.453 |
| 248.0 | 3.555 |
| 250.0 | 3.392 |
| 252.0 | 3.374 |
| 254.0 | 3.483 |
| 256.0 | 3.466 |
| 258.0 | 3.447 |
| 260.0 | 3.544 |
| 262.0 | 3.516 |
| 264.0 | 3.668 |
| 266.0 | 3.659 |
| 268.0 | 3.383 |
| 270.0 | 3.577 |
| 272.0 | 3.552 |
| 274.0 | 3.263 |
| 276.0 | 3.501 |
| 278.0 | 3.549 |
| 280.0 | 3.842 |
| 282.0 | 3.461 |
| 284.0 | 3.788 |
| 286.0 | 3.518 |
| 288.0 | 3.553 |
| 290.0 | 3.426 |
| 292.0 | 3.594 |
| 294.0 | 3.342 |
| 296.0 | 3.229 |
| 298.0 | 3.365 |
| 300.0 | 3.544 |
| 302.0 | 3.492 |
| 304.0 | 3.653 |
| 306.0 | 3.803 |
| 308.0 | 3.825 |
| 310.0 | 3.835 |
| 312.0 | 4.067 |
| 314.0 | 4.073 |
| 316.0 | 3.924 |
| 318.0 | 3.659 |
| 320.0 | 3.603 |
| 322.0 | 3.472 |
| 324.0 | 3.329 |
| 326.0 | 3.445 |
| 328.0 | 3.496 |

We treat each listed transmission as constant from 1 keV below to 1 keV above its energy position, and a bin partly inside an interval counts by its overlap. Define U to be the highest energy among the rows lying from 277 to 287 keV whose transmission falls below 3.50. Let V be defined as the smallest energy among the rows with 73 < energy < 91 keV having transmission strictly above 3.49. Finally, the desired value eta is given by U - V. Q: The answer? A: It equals 208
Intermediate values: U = 282.0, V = 74.0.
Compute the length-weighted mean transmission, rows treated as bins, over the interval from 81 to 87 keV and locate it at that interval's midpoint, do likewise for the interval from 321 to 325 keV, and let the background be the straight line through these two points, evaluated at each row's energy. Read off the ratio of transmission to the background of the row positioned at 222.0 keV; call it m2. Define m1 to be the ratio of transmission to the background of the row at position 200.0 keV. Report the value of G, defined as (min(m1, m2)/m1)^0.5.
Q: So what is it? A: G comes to 1.000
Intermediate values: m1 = 0.55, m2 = 0.905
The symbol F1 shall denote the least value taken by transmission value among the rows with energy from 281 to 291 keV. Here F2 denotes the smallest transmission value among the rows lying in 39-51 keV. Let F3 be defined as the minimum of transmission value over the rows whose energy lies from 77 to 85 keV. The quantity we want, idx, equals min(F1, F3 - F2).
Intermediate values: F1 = 3.426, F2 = 4.318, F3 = 3.982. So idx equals -0.3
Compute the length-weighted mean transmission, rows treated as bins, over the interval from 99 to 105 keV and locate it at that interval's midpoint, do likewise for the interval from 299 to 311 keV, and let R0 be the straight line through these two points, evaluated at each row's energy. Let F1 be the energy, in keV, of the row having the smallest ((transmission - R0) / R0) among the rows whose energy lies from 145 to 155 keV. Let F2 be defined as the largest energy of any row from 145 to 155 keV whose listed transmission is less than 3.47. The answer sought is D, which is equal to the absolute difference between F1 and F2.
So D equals 0 keV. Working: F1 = 154.0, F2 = 154.0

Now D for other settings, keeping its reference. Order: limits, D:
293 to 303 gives 2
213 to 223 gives 8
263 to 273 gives 0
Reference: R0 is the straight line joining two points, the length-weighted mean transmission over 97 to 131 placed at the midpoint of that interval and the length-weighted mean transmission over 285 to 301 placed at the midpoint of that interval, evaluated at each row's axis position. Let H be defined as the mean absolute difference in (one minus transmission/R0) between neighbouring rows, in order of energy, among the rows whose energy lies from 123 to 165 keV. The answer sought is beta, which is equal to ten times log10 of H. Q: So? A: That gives -14.7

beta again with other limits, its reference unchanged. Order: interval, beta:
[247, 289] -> -13.7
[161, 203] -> -13.7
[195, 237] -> -12.2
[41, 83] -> -15.3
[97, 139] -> -14.9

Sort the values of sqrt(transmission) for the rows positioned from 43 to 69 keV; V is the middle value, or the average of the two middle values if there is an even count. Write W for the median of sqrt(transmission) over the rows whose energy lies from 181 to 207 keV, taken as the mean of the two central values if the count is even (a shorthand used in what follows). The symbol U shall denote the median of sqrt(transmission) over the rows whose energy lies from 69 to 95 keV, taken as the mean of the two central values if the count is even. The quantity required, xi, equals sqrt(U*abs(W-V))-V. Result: -1.3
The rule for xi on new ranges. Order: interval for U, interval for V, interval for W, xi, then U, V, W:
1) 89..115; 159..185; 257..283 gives -1.8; 1.99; 1.88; 1.88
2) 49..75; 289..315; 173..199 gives -1.6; 2.06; 1.90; 1.85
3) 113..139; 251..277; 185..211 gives -1.3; 1.96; 1.87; 1.73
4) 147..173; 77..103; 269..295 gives -1.5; 1.87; 2.00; 1.88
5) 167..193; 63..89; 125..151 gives -1.5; 1.87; 2.03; 1.88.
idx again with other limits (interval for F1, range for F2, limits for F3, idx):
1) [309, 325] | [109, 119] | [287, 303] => -0.5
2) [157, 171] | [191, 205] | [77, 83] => 2.4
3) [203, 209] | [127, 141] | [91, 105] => 0.5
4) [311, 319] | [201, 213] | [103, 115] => 2.2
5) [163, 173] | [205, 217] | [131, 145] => 1.0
